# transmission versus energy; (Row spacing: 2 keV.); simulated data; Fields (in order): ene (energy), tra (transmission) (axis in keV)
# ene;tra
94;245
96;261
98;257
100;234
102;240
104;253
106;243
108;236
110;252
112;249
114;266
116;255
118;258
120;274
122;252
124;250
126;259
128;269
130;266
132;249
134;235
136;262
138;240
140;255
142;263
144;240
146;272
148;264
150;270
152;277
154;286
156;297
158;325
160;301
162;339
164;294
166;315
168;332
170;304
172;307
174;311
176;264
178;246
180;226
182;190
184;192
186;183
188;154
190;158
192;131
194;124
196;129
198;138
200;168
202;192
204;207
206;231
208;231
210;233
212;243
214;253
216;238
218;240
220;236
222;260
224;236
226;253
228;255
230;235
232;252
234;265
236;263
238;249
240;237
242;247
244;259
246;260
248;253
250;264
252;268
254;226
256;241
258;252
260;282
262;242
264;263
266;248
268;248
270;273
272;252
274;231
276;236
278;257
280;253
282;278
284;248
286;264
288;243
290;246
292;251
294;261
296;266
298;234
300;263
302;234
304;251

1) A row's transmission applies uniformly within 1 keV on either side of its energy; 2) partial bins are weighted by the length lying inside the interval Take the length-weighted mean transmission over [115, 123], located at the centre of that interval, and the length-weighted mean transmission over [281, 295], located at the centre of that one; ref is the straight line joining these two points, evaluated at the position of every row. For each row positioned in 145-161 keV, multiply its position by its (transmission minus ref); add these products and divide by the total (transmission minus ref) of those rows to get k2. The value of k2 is 155.7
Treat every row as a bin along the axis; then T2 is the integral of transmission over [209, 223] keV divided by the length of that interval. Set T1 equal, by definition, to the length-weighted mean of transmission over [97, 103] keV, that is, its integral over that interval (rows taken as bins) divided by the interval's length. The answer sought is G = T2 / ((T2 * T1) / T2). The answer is 1.00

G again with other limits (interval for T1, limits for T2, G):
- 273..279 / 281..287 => 1.09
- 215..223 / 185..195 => 0.62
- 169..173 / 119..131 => 0.86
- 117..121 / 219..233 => 0.93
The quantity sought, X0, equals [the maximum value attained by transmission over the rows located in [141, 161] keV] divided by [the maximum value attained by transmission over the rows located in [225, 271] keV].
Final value 1.2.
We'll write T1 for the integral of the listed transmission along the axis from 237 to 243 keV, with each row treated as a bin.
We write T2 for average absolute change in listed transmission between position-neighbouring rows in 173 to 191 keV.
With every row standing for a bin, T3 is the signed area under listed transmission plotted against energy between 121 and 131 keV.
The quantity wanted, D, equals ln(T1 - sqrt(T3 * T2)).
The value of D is 7.1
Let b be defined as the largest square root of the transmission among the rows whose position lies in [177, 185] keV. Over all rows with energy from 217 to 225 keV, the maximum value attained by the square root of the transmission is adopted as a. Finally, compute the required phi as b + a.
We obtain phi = 31.81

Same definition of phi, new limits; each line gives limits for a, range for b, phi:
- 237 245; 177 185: 31.78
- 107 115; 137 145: 32.53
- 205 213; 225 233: 31.56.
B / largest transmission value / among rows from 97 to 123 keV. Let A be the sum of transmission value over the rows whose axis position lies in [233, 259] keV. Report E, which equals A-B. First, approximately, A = 3284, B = 274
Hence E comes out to 3010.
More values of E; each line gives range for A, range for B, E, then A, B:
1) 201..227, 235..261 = 2771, 3053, 282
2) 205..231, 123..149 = 2872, 3144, 272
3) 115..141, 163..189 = 2992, 3324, 332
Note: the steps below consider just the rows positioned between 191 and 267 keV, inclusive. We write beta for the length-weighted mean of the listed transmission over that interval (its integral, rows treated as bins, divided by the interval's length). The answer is 232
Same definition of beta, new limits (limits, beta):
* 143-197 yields 249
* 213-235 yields 248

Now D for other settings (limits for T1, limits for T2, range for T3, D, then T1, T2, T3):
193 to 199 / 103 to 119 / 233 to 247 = 6.4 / 782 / 10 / 3560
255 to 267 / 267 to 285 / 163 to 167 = 8.0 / 3056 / 19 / 1218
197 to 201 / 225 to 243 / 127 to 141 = 6.0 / 612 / 11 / 3552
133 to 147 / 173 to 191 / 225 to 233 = 8.1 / 3534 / 21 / 1990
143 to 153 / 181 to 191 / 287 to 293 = 7.8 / 2646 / 11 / 1480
